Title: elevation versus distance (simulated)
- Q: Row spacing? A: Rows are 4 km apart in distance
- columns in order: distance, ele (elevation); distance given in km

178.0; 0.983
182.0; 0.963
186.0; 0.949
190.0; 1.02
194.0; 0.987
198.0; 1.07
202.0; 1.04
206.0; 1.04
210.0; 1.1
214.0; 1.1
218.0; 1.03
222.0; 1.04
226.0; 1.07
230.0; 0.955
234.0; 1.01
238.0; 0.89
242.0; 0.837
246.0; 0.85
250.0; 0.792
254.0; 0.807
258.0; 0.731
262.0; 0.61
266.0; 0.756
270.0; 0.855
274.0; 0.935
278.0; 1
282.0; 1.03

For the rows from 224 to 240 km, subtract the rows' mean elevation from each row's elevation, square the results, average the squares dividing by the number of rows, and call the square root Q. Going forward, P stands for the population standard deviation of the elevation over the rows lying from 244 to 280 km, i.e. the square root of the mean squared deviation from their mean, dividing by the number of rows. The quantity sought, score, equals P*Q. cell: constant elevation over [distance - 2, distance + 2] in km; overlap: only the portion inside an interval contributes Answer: 0.007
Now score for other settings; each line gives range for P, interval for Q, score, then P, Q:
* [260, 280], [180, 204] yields 0.006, 0.14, 0.04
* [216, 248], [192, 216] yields 0.003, 0.09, 0.04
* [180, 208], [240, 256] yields 0.001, 0.04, 0.02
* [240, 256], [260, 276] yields 0.003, 0.02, 0.12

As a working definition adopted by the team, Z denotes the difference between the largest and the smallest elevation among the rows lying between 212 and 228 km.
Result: 0.070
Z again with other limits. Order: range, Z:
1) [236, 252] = 0.098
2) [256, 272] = 0.245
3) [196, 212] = 0.060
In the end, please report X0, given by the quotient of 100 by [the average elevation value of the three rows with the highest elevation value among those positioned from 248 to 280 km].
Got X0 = 108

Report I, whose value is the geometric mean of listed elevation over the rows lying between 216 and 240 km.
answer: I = 1.00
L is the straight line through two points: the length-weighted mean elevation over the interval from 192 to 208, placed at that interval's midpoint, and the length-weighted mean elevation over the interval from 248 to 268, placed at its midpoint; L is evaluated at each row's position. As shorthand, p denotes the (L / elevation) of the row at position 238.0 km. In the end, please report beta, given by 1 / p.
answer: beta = 1.06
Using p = 0.94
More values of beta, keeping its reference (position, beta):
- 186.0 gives 0.86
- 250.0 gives 1.02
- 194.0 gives 0.93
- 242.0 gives 1.02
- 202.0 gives 1.02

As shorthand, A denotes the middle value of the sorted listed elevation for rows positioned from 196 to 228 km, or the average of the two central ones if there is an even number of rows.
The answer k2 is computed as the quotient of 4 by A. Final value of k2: 3.8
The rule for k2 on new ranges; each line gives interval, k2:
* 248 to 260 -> 5.1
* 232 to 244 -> 4.5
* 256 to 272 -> 5.4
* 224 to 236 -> 4.0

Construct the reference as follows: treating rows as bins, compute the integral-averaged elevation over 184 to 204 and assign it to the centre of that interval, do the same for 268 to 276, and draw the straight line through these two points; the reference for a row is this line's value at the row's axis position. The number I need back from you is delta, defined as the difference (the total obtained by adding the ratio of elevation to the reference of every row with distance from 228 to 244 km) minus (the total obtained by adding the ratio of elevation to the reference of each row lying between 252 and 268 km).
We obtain 0.7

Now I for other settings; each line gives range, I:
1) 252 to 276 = 0.78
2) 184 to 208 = 1.02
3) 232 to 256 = 0.86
